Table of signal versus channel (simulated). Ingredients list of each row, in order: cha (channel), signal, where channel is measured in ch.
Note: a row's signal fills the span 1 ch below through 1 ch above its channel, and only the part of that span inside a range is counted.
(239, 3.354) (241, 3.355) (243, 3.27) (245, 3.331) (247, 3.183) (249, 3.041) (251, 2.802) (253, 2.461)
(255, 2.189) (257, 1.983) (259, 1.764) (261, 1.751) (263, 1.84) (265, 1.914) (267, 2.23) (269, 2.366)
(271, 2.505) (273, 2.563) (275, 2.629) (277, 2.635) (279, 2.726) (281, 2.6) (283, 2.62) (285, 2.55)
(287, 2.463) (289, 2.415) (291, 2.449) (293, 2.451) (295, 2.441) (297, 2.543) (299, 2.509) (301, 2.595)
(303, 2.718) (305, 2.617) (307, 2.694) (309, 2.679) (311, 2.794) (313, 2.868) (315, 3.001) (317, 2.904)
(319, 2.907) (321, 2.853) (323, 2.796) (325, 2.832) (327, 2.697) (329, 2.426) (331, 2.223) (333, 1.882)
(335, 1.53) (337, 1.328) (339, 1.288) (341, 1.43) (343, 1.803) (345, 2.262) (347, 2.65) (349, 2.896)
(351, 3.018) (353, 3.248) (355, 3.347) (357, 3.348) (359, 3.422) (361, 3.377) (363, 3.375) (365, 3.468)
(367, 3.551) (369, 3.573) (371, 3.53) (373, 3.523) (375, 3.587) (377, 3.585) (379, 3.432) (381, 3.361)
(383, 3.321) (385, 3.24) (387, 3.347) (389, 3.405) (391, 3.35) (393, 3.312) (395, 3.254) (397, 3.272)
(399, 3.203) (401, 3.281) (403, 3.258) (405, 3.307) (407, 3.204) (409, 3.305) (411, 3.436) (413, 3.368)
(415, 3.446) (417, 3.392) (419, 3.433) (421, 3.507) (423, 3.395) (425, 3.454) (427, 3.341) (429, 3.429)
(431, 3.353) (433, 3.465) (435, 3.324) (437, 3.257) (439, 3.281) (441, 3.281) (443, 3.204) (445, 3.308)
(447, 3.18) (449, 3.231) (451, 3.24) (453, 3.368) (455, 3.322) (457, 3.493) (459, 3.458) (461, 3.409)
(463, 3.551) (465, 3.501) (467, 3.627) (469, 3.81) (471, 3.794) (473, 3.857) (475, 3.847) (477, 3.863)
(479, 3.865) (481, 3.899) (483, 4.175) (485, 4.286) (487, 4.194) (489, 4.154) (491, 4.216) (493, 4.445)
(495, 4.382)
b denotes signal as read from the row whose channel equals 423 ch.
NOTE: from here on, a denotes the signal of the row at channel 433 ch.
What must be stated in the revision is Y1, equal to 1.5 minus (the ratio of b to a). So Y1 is 0.52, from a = 3.465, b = 3.395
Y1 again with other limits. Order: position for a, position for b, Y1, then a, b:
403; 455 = 0.48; 3.258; 3.322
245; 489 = 0.25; 3.331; 4.154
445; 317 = 0.62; 3.308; 2.904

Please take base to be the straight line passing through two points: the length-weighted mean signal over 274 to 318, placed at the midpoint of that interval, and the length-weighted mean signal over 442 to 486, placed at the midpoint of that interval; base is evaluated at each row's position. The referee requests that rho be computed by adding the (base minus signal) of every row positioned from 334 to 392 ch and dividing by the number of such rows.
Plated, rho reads 0.034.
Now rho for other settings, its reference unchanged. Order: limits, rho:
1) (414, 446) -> 0.040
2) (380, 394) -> -0.175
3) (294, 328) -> -0.014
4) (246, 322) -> 0.029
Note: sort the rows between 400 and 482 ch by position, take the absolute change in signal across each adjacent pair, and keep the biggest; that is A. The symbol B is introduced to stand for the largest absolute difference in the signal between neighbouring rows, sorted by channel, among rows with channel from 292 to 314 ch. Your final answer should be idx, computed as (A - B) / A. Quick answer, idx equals 0.3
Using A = 0.18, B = 0.123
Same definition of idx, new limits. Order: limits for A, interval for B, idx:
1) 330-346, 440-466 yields 0.6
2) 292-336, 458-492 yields 0.2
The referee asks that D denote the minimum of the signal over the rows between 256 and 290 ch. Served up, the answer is 1.751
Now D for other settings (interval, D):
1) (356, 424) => 3.203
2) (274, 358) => 1.288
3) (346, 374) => 2.65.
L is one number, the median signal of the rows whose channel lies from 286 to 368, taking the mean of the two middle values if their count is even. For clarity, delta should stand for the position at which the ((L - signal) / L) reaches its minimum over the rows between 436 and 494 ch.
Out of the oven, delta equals 493 ch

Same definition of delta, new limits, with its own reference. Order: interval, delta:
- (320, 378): 375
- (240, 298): 241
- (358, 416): 375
